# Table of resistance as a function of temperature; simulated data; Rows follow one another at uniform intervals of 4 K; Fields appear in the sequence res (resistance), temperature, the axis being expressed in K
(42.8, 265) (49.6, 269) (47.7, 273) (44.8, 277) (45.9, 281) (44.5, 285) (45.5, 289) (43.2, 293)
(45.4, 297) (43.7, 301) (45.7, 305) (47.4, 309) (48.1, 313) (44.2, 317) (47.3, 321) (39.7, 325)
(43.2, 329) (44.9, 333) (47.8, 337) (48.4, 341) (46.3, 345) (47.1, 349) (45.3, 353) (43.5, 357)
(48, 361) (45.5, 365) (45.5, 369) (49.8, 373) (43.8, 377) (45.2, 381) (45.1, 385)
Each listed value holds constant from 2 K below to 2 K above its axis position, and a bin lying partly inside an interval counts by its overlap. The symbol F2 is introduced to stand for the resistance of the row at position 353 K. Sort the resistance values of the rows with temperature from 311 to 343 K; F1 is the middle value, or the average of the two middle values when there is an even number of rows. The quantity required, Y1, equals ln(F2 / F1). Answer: -0.018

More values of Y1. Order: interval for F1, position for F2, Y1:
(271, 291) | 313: 0.056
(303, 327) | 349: 0.013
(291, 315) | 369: -0.001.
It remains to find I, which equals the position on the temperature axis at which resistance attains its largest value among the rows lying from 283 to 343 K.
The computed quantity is 341 K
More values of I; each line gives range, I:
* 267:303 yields 269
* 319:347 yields 341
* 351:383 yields 373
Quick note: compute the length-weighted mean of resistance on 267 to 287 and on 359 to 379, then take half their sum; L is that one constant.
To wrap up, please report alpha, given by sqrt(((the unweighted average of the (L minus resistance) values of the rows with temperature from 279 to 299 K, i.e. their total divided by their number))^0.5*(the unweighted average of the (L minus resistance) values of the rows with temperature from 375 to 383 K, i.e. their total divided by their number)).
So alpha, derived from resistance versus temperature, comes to 1.6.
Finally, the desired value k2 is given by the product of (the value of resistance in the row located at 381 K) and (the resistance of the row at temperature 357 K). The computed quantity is 1966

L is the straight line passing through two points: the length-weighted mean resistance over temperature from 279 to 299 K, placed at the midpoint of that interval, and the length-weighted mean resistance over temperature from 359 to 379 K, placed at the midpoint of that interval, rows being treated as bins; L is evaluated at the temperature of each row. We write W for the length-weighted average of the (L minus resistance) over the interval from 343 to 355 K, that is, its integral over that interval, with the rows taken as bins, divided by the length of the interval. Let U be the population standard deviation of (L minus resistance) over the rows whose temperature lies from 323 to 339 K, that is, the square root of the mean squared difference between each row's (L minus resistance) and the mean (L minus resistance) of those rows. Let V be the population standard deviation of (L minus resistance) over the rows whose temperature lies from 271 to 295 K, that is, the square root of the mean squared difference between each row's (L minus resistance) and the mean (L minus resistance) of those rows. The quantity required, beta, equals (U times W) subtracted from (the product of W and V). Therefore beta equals 0.16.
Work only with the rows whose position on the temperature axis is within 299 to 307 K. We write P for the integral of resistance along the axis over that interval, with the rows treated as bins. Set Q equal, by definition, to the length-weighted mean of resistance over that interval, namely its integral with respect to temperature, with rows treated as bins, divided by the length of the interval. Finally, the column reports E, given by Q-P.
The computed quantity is -313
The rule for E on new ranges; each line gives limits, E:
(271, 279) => -324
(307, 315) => -334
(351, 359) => -311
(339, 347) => -331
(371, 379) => -328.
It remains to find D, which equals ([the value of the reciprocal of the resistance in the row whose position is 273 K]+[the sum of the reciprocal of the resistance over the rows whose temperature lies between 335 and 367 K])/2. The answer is 0.097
